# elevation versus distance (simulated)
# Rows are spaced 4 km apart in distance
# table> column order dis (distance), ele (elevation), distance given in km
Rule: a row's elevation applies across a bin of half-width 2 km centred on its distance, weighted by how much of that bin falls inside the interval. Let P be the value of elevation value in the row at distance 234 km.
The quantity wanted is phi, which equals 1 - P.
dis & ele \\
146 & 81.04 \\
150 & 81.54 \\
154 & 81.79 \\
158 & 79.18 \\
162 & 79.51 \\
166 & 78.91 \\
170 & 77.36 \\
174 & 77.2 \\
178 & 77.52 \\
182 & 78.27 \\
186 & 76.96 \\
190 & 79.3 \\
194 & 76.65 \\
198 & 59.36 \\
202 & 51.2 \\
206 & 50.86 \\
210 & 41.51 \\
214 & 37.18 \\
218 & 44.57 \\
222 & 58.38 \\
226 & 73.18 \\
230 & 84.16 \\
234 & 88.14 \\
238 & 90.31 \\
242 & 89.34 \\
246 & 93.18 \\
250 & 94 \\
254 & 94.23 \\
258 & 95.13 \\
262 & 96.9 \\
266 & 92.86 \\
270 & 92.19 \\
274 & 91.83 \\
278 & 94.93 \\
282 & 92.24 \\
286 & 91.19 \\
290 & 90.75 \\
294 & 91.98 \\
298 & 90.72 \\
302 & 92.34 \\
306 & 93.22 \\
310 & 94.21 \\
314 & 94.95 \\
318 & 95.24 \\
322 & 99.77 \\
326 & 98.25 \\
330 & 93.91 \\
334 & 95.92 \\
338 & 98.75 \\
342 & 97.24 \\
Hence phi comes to -87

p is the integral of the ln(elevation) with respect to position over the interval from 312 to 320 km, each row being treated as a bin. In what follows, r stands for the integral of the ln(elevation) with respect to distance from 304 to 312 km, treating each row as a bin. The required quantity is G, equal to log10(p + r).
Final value 1.86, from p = 36.4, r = 36.3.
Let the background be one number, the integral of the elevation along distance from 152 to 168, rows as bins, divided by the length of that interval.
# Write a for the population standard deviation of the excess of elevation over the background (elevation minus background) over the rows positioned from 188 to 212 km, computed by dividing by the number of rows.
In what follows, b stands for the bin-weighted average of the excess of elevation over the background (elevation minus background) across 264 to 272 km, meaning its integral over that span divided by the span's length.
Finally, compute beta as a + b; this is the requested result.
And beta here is 27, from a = 14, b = 12.7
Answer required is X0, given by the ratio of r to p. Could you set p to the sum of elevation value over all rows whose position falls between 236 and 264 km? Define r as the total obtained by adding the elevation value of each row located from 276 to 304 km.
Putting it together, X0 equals 1.0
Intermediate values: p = 653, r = 644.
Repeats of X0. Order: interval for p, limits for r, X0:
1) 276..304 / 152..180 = 0.9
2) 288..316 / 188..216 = 0.6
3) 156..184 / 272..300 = 1.2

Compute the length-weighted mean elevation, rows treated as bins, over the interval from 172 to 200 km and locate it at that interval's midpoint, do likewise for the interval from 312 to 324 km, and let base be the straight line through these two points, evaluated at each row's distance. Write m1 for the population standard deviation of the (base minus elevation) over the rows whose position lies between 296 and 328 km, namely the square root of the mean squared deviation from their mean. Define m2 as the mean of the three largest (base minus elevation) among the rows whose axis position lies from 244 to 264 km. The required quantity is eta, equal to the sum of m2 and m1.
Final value -7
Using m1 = 1.5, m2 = -8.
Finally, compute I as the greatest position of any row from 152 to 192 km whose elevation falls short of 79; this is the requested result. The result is 186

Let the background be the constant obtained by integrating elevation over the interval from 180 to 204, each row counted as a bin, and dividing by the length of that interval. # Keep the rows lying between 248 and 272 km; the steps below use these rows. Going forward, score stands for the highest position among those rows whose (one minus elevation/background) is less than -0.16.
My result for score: 270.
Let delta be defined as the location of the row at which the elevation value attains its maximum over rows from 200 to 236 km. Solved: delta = 234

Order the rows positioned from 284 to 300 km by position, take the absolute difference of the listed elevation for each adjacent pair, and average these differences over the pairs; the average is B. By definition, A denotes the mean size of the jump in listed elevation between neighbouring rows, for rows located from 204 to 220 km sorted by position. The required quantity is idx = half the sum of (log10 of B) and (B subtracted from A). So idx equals 3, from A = 7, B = 0.98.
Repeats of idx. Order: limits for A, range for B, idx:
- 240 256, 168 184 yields 0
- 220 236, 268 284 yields 4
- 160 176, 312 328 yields -1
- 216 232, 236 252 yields 6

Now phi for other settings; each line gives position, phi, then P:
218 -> -44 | 44.57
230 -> -83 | 84.16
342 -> -96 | 97.24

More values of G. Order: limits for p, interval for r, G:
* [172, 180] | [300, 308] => 1.85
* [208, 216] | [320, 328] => 1.82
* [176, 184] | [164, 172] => 1.84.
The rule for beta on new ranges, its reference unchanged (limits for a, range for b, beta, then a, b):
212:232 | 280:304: 29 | 17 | 11.7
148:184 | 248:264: 17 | 2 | 15.2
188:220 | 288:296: 26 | 15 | 11.5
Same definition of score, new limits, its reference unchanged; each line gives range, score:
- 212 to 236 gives 234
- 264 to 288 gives 286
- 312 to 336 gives 334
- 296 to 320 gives 318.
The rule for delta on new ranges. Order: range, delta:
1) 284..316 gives 314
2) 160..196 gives 162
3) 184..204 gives 190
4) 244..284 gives 262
